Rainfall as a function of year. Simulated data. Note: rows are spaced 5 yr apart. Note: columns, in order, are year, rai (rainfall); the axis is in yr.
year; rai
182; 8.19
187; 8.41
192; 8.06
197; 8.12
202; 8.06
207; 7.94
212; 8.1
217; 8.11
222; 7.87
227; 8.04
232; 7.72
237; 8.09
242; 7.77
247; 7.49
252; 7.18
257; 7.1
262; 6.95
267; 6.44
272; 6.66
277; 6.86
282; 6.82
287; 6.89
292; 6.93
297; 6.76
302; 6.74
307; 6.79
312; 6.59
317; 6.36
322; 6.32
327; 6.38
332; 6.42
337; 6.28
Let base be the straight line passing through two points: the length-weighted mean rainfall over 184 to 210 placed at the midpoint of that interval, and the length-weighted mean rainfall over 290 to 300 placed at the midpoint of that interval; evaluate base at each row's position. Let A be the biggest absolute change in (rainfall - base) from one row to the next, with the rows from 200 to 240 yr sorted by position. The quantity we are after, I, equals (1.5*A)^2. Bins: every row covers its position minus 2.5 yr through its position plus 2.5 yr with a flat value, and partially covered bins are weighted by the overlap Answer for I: 0.43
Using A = 0.4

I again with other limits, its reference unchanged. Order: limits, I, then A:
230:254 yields 0.43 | 0.4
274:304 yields 0.04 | 0.1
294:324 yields 0.06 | 0.2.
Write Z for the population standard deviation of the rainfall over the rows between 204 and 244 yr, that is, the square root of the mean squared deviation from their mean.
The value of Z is 0.14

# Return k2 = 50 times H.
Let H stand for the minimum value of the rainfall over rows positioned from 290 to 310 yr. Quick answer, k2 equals 337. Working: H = 6.74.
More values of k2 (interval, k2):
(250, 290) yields 322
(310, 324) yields 316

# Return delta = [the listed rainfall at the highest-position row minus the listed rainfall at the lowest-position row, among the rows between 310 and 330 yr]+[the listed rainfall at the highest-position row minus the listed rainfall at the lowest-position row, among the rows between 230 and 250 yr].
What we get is -0.4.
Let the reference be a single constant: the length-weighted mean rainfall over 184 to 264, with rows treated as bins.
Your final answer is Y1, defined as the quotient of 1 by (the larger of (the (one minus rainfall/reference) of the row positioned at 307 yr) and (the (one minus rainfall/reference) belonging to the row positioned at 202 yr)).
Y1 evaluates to 7.6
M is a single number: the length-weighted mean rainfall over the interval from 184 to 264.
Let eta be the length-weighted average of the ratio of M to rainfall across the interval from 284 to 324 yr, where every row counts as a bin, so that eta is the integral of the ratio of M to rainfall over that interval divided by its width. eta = 1.17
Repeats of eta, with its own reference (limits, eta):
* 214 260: 1.02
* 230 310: 1.11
